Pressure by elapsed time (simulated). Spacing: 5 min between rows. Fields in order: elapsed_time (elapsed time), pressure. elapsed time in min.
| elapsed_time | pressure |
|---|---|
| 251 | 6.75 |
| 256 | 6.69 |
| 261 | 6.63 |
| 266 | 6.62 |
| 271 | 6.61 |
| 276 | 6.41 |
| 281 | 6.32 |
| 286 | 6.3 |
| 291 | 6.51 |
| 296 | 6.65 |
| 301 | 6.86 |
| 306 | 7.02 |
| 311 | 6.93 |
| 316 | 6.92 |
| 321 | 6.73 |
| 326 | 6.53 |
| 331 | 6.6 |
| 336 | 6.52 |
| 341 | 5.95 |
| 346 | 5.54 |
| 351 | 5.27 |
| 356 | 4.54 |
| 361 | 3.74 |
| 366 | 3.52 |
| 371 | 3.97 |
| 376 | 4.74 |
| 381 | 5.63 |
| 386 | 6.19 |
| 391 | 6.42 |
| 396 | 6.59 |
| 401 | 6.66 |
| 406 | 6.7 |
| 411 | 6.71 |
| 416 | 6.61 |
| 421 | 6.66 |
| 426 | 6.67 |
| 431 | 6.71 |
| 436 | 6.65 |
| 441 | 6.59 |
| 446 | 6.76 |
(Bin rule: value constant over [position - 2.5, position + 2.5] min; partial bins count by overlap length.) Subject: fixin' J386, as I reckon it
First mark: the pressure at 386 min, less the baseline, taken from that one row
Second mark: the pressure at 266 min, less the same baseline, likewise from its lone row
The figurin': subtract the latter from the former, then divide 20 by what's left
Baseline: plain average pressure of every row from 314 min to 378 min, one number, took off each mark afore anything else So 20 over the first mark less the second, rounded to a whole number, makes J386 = -47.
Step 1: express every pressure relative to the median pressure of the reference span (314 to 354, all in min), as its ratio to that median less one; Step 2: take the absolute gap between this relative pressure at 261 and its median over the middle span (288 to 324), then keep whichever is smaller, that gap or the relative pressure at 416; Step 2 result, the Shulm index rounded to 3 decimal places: 0.013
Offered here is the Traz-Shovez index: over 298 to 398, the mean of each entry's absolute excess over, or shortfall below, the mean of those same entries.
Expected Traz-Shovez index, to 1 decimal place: 1.0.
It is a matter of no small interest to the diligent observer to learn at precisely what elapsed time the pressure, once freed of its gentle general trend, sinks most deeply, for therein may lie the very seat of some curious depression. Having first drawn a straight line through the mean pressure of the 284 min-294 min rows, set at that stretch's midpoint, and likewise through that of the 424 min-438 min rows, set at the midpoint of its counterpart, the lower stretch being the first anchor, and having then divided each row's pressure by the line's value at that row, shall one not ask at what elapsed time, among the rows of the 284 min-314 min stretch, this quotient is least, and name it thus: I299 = 286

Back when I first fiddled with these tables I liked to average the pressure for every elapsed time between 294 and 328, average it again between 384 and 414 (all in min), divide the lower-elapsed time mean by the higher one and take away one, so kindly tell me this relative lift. 0.04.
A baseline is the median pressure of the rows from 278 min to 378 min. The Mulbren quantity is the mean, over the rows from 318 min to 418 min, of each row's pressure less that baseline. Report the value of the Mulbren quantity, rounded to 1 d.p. -0.7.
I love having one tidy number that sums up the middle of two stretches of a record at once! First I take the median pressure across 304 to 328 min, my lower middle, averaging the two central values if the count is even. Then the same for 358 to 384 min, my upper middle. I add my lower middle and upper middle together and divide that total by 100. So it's 0.109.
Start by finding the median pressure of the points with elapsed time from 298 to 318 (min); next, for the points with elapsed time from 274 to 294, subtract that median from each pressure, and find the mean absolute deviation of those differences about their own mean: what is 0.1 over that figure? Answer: 1.3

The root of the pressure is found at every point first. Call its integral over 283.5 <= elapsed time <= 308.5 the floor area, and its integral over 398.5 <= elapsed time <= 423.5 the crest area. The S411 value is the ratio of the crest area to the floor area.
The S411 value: 1.00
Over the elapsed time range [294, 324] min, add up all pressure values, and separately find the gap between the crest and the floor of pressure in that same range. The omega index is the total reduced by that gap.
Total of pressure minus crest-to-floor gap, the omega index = 41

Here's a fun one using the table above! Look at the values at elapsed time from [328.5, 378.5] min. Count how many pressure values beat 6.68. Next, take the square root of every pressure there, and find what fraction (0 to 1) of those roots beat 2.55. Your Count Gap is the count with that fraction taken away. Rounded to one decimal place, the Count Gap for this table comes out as -0.2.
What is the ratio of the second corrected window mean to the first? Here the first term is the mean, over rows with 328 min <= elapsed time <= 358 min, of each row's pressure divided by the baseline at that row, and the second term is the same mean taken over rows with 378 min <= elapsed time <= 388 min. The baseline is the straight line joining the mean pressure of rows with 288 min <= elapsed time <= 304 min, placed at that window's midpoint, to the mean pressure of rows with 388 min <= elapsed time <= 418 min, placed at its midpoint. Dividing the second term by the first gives 1.0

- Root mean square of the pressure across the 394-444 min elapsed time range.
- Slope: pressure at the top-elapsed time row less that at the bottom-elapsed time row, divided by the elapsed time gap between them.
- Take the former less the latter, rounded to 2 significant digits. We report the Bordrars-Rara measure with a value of 6.7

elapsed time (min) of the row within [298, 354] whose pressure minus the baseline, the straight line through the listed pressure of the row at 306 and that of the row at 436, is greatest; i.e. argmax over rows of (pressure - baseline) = 306 min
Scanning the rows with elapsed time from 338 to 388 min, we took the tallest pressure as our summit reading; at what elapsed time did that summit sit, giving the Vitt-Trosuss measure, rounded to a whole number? 386 min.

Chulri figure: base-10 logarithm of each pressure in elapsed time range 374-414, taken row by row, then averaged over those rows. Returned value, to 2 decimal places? 0.79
